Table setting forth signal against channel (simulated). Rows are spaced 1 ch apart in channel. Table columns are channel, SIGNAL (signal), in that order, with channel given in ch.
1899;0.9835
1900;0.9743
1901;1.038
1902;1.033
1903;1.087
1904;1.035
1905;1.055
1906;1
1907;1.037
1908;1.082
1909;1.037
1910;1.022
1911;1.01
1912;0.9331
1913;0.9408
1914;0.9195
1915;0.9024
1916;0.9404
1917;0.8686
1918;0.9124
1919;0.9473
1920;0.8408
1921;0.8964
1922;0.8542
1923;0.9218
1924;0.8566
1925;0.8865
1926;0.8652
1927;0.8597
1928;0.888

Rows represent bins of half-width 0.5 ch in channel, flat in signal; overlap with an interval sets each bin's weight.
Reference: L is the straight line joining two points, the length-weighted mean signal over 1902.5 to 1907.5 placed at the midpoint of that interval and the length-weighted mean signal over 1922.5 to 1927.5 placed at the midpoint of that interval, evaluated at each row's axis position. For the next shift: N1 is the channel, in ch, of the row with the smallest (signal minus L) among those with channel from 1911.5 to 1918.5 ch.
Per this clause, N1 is 1917 ch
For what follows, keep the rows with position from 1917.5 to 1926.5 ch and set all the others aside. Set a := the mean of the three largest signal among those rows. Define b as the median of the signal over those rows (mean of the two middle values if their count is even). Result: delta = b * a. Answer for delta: 0.82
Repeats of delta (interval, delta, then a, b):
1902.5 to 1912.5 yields 1.11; 1.07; 1.04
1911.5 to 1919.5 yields 0.87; 0.94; 0.93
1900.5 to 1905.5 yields 1.10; 1.06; 1.04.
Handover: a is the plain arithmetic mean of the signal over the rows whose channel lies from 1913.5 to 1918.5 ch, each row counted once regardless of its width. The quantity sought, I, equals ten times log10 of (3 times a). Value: 4.36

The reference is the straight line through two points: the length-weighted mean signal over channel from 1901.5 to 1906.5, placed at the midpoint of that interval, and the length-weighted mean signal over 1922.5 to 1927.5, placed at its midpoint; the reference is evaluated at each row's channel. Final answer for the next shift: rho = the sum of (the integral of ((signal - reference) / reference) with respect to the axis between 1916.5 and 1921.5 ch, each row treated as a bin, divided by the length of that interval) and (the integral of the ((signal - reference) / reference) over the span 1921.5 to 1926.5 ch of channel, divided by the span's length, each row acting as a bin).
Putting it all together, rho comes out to -0.044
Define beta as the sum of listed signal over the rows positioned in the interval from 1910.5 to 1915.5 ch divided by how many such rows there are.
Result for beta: 0.94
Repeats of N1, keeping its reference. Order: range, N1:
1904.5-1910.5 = 1906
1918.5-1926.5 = 1920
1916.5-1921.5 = 1920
